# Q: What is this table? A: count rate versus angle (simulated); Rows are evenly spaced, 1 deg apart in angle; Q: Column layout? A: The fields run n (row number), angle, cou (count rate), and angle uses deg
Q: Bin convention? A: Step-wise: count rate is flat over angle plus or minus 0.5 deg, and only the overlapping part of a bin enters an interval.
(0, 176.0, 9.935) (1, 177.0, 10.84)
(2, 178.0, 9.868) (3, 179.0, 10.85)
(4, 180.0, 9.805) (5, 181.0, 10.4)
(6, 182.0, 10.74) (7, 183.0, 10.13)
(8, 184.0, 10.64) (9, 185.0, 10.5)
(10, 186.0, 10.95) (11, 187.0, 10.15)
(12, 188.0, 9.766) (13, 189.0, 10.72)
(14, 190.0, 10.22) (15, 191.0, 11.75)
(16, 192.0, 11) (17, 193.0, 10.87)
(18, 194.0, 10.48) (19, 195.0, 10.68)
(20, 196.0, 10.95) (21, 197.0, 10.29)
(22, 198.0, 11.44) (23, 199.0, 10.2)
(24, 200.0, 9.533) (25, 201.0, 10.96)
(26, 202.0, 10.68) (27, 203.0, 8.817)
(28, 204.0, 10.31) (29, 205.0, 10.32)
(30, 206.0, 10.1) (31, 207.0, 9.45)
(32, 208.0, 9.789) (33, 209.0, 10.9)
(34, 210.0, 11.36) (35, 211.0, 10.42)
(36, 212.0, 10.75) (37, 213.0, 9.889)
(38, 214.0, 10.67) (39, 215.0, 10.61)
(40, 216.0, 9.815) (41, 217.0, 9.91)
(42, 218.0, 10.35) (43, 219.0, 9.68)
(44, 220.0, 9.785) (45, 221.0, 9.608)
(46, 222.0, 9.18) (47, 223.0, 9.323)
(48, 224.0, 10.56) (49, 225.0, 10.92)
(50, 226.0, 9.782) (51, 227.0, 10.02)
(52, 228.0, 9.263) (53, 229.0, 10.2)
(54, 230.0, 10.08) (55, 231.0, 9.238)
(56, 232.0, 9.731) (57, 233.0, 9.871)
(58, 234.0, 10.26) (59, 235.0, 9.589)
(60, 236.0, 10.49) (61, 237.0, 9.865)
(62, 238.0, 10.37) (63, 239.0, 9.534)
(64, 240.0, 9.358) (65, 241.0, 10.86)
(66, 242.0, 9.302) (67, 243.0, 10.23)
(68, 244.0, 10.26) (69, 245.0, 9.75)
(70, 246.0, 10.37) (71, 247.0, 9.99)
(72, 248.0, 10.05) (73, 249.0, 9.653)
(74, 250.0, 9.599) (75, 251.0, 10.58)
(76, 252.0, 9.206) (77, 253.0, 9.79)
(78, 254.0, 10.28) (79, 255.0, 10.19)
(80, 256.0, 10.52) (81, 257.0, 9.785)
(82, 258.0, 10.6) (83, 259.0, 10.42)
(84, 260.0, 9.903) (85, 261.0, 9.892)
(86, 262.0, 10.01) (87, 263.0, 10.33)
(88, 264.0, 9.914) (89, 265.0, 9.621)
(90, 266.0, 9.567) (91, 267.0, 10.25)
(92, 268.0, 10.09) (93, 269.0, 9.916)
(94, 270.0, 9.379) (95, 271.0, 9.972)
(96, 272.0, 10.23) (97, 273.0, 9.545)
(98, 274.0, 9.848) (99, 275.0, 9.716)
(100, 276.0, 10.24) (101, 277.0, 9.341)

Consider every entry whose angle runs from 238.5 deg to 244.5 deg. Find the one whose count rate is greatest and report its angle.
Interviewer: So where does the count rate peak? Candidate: 241.0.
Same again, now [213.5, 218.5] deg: 214.0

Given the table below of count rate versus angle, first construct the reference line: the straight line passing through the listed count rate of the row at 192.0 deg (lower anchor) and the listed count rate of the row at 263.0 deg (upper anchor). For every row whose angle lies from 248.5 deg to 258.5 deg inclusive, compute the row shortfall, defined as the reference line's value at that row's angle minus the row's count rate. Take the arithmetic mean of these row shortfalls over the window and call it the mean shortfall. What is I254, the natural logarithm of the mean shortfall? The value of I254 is -0.92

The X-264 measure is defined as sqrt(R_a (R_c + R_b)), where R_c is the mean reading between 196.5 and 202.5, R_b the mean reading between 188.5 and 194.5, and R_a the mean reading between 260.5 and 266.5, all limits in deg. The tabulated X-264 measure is 14.5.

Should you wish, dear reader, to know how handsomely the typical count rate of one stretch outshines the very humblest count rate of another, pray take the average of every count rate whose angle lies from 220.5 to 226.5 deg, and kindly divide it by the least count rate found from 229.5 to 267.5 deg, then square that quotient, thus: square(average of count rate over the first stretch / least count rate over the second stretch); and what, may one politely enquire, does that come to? 1.16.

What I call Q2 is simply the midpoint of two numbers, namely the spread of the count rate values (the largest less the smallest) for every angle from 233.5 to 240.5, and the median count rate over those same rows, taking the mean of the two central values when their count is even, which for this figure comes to 5.50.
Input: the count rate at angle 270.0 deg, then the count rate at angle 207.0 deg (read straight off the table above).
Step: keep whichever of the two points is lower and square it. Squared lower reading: 88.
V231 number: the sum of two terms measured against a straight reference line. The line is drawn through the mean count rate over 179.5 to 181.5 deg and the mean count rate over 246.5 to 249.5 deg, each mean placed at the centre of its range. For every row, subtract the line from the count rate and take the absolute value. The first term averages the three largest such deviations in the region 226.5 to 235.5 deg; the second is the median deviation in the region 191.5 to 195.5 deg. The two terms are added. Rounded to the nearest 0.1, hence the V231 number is 1.3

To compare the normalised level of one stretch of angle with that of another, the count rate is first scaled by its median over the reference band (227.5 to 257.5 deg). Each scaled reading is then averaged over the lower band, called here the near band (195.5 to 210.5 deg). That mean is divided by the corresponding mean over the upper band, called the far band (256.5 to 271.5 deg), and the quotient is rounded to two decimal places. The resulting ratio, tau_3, 1.04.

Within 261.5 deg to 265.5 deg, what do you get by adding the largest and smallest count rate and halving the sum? 10.0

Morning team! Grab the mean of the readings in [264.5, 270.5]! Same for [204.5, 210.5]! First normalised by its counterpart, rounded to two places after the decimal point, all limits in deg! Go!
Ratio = 0.95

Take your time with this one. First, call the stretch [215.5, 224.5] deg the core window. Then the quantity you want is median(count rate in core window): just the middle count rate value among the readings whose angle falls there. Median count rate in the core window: 9.8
